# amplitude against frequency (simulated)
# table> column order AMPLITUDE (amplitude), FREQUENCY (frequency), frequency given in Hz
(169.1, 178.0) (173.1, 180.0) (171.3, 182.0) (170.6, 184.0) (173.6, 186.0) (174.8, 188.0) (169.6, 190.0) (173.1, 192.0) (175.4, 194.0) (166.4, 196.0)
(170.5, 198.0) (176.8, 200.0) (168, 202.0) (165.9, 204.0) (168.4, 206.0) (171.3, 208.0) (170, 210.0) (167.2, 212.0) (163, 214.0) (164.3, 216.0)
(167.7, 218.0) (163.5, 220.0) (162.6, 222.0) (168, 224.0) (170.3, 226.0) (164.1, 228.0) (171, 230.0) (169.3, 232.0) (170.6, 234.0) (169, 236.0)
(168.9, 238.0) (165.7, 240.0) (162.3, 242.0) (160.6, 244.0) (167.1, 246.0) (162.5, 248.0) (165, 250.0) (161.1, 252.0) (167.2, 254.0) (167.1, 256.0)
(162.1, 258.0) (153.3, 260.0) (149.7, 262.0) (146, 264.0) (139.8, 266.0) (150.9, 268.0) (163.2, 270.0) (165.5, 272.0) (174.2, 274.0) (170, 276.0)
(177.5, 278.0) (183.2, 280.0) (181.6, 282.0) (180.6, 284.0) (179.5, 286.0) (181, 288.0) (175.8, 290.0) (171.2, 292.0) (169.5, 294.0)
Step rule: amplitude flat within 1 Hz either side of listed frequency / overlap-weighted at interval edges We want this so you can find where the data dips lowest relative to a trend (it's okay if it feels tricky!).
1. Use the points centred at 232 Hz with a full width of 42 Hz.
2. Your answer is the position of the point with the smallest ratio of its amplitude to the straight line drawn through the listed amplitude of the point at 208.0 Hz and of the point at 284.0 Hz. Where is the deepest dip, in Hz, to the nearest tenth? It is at 252.0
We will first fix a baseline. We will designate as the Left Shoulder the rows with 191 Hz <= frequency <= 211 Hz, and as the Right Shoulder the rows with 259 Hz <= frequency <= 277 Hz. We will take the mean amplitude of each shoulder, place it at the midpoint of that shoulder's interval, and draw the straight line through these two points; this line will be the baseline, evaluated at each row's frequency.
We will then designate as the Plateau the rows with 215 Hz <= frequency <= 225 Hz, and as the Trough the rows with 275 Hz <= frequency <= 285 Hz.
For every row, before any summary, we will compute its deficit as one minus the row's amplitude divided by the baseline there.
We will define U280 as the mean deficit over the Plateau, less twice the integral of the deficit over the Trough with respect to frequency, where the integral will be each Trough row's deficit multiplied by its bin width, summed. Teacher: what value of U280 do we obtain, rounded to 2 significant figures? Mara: 3.1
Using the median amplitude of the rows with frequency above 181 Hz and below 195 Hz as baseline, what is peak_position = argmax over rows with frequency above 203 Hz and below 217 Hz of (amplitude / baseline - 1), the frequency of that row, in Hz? 208.0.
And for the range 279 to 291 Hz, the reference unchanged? 280.0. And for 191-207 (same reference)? 200.0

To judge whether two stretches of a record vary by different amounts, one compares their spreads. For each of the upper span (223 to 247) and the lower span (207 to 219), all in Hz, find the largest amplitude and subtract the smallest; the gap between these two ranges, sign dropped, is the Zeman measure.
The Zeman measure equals 2.1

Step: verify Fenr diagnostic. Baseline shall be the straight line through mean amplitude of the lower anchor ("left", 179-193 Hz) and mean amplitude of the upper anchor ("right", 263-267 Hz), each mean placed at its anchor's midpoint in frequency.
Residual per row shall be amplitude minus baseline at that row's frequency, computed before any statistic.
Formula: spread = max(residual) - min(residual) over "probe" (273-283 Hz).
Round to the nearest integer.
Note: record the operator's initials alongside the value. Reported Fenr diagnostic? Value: 15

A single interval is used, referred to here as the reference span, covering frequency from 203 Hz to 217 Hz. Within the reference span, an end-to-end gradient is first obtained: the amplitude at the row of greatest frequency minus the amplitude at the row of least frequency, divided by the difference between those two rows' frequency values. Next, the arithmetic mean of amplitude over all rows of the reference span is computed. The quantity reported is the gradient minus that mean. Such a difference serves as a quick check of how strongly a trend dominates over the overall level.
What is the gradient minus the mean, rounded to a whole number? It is -167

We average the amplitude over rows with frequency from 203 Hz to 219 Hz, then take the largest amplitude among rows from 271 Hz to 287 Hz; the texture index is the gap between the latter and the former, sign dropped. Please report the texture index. 16.0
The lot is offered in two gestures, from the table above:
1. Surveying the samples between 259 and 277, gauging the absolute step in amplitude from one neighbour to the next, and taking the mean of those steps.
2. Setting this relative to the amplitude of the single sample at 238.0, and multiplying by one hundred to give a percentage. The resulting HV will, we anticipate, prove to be 3.9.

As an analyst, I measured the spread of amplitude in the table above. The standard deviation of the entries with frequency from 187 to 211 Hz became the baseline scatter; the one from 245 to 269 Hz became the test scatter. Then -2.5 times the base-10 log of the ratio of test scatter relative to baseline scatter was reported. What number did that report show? -1.05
